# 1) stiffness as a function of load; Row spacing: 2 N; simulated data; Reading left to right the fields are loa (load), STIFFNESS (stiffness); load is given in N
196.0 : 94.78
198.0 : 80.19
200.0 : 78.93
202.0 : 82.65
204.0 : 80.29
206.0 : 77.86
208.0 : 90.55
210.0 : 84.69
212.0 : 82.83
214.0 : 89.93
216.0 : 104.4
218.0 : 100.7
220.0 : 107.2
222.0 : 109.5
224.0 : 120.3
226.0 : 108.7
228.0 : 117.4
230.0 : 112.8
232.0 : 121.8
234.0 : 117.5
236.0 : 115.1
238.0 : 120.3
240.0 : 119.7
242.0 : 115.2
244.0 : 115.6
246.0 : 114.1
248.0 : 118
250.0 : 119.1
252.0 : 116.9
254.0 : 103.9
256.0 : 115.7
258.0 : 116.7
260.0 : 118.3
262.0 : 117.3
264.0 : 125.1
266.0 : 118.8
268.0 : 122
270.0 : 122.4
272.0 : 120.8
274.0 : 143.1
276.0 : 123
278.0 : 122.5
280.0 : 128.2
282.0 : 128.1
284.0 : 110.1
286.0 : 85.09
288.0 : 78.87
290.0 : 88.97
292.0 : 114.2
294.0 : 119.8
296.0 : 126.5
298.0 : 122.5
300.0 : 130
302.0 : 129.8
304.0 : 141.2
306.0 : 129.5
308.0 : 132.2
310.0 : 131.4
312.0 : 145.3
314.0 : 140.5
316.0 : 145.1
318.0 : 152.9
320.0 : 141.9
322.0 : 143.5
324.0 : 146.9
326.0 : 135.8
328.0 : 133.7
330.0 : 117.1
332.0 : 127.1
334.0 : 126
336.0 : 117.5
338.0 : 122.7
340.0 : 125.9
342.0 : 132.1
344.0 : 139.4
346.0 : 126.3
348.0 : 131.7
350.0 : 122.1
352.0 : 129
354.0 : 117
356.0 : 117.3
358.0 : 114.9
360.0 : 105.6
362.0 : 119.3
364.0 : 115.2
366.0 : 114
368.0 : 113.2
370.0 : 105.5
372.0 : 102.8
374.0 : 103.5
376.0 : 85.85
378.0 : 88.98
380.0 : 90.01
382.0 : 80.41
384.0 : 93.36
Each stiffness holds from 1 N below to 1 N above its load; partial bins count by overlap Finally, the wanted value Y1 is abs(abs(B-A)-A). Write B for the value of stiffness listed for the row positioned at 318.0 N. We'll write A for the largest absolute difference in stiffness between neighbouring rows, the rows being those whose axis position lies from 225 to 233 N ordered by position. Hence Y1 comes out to 135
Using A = 9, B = 152.9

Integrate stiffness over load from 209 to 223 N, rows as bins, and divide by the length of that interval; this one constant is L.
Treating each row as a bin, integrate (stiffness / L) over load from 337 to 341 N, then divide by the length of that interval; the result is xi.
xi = 1.28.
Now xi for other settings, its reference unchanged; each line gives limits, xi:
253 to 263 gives 1.18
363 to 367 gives 1.18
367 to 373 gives 1.10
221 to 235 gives 1.19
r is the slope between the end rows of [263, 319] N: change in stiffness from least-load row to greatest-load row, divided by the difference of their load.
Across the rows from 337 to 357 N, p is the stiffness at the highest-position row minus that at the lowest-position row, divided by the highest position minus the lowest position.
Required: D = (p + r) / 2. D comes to 0.1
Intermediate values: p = -0.3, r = 0.5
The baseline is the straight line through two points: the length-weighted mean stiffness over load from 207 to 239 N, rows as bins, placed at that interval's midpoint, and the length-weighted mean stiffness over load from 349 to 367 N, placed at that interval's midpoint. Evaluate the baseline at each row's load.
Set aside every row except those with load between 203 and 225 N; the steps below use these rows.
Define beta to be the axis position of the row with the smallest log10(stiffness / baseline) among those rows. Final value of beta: 206.0 N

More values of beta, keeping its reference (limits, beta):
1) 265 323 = 288.0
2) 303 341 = 336.0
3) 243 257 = 254.0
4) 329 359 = 358.0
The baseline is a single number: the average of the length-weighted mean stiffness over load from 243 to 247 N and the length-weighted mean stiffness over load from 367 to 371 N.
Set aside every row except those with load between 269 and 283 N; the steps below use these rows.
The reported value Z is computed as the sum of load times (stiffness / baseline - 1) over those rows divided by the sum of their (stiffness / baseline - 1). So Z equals 276.2 N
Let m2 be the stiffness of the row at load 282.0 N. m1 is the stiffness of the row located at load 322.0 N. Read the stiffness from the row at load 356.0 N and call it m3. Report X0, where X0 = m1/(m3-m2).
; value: -13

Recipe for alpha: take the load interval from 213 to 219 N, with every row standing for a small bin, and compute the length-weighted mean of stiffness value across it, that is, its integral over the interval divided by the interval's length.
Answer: 98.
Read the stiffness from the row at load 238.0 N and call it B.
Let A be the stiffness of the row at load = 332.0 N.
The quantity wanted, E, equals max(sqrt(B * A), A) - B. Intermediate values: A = 127.1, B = 120.3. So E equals 7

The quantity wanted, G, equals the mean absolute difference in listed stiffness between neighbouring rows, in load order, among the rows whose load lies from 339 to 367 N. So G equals 7.0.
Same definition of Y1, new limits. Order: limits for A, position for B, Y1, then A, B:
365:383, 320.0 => 107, 18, 141.9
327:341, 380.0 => 57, 17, 90.01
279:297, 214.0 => 39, 25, 89.93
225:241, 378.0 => 71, 9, 88.98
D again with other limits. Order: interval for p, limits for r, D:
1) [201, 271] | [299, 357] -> 0.2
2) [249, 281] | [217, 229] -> 1.0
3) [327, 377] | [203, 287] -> -0.5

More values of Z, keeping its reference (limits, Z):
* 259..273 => 266.5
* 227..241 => 234.8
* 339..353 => 345.7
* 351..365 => 355.1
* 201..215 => 207.7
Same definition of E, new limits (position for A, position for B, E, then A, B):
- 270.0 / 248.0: 4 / 122.4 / 118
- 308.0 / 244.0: 17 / 132.2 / 115.6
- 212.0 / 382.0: 2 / 82.83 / 80.41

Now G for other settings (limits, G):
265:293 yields 10.7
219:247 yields 5.1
